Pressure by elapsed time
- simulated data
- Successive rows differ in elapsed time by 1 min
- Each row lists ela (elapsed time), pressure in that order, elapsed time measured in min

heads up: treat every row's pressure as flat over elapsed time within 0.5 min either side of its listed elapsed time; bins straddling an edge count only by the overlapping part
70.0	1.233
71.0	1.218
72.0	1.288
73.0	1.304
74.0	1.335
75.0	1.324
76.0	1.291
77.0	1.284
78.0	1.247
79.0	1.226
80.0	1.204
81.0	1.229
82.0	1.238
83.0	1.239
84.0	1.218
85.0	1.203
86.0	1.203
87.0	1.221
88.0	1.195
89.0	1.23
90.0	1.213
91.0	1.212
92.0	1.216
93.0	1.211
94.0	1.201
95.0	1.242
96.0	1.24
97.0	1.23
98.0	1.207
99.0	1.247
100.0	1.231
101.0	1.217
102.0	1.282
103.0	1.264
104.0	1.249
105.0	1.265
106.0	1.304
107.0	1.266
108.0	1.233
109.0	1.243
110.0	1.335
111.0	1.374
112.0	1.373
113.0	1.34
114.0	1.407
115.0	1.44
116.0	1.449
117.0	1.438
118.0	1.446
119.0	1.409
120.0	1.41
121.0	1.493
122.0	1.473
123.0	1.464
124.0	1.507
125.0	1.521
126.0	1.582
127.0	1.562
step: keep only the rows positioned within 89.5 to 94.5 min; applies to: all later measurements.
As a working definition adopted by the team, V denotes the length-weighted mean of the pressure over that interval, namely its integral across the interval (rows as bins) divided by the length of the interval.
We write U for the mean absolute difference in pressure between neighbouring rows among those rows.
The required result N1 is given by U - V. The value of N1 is -1.21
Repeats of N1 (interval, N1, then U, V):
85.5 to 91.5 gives -1.19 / 0.019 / 1.21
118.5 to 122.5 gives -1.41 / 0.035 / 1.45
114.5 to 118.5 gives -1.43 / 0.009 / 1.44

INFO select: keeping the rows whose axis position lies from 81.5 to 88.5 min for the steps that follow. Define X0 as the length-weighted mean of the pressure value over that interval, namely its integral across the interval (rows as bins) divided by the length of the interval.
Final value 1.22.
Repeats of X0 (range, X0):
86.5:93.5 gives 1.21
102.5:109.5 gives 1.26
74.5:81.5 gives 1.26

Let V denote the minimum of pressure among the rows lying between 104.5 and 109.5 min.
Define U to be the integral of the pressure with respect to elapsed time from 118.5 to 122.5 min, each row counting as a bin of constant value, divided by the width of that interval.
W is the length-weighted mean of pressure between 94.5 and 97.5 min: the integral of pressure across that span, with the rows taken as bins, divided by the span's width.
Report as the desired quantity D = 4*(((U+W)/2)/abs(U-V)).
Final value 25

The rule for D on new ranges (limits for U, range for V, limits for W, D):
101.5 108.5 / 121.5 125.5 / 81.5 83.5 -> 25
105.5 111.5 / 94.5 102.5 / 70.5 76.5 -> 60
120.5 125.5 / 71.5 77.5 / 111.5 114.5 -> 28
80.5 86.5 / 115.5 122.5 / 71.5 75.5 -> 27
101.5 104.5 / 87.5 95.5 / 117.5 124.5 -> 78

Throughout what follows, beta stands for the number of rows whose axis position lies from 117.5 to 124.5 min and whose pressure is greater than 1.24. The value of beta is 7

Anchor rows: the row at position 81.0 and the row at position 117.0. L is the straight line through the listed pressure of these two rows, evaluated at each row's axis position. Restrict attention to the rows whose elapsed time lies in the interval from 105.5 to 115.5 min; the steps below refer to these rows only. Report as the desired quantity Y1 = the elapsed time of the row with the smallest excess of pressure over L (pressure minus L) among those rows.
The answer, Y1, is 108.0 min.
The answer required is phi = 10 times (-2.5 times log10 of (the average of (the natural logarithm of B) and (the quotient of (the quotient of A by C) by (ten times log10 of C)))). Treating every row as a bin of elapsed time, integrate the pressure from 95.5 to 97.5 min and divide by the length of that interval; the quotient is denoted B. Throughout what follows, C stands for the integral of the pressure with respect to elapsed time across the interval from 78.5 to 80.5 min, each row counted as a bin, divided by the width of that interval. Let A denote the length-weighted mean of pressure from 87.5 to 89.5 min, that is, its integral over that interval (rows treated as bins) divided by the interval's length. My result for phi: 4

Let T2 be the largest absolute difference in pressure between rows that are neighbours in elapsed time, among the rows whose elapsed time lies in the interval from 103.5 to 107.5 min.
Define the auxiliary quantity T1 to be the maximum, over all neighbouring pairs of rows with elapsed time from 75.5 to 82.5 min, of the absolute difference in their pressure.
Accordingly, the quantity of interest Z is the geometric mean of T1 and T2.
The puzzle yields 0.038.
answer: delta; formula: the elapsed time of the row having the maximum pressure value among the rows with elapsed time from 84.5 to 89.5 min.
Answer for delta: 89.0 min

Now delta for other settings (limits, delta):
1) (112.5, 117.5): 116.0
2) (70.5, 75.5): 74.0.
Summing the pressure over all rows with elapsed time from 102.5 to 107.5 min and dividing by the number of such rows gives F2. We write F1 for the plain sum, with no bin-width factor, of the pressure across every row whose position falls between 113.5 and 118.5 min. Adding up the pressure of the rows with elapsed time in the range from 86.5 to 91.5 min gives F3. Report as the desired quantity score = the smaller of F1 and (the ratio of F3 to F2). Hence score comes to 4.8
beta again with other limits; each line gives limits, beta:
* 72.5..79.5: 6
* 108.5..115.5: 7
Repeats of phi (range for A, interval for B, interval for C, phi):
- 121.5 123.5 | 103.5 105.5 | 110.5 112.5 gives 7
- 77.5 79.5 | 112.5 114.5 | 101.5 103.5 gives 5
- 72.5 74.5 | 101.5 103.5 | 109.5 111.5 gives 8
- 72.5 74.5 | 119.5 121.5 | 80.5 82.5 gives 3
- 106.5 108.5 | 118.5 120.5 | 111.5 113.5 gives 7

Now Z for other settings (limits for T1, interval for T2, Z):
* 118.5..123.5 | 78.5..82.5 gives 0.046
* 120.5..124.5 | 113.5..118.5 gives 0.038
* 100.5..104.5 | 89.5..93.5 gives 0.018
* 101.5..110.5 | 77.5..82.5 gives 0.048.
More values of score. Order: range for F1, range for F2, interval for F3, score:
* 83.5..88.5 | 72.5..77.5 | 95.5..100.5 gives 4.7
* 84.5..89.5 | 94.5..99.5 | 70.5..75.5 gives 5.2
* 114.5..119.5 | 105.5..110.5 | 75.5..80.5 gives 4.9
